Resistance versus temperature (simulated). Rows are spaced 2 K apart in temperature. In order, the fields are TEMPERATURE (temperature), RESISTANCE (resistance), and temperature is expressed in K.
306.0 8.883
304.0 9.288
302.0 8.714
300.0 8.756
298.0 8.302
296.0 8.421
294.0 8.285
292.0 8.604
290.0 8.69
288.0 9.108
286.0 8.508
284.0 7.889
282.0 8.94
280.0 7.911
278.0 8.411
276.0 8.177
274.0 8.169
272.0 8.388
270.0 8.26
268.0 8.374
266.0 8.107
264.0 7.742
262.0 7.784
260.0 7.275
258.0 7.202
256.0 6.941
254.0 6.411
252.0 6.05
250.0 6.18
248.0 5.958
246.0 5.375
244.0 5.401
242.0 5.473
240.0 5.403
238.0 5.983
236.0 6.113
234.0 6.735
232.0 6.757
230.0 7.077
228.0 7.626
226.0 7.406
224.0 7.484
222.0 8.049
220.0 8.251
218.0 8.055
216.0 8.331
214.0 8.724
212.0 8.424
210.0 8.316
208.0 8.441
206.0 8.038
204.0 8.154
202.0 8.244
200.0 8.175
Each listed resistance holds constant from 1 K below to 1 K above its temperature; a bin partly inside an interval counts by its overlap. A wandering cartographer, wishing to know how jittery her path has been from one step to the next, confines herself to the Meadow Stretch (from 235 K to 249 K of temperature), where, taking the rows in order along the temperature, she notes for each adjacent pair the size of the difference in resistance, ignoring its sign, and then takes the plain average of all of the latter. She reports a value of 0.24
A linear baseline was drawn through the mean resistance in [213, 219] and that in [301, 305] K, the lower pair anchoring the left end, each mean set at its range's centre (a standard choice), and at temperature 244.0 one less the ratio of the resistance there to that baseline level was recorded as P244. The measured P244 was 0.37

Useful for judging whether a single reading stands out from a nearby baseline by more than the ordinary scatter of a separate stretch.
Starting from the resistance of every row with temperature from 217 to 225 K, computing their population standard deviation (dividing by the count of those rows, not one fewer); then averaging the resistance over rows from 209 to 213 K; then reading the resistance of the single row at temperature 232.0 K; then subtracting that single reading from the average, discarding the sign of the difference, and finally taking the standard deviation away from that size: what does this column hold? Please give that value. 1.3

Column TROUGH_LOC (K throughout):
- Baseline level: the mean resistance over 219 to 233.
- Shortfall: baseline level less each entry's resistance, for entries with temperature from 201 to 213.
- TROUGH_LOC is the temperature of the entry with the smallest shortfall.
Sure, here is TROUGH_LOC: 208.0 K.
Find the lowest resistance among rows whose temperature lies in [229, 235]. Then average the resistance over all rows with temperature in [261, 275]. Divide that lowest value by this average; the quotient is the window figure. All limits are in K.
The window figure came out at 0.83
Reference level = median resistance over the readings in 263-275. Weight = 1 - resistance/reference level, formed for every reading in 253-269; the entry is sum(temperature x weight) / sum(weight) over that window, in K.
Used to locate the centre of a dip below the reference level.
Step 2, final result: 257.3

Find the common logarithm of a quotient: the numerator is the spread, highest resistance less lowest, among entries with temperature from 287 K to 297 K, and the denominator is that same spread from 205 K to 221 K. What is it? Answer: 0.1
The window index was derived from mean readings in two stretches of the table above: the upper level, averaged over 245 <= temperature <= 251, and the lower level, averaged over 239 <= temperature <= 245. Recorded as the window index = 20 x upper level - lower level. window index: 111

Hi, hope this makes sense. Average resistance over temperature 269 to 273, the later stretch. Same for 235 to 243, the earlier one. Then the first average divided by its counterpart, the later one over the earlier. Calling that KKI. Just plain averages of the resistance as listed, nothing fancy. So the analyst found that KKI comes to 1.4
